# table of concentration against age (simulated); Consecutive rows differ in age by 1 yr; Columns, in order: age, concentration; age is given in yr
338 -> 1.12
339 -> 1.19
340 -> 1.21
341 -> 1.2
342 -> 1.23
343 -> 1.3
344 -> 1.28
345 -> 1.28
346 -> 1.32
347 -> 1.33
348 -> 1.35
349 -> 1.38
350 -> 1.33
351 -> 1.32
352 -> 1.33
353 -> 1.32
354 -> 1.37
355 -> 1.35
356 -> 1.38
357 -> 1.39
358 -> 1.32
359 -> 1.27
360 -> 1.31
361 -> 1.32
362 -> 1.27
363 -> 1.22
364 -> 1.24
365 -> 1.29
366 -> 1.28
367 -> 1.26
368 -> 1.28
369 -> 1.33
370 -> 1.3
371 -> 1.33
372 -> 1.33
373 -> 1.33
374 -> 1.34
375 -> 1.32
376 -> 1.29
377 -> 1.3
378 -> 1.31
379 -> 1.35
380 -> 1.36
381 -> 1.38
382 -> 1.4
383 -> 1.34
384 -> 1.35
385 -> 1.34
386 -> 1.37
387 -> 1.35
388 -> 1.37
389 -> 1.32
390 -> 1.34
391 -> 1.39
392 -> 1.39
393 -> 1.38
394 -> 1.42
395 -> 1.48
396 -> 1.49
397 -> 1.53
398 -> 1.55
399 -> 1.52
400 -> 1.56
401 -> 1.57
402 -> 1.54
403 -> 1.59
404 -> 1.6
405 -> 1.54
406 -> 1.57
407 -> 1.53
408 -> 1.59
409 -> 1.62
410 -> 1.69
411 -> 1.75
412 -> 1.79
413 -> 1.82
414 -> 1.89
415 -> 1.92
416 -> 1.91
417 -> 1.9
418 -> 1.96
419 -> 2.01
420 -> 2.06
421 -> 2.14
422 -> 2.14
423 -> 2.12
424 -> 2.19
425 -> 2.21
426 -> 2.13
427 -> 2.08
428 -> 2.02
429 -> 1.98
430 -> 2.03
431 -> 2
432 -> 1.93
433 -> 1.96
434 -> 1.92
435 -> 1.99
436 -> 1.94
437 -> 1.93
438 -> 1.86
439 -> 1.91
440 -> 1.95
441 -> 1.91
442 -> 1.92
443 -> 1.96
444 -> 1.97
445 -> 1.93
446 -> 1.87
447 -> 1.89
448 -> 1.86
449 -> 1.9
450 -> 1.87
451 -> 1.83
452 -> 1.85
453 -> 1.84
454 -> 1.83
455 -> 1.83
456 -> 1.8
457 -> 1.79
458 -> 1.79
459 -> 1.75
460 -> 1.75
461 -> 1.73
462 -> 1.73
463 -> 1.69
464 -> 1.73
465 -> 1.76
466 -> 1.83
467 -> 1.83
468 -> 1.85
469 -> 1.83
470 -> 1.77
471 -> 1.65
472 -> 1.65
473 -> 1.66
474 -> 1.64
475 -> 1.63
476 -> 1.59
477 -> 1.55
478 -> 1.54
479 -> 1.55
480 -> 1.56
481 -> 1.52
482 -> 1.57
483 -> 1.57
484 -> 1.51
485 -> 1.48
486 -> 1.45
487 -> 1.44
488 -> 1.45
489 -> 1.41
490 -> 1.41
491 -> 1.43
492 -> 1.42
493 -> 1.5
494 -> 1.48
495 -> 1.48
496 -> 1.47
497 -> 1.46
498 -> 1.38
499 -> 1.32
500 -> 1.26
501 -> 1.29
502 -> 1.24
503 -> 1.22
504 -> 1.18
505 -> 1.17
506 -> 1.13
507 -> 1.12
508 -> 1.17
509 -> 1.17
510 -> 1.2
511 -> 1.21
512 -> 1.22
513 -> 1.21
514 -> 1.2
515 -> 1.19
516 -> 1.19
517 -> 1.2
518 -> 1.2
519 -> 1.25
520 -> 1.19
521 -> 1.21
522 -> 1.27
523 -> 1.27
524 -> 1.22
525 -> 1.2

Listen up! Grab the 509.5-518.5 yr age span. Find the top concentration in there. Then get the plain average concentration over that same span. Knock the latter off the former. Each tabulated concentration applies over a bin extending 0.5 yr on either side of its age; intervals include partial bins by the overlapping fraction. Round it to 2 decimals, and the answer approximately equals 0.02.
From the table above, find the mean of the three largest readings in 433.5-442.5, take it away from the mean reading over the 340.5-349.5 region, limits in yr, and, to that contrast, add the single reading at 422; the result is 1.5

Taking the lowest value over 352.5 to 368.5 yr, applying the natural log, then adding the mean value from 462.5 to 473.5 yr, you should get 1.95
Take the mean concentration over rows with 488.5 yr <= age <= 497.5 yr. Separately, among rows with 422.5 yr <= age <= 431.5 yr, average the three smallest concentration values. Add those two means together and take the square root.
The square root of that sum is 1.86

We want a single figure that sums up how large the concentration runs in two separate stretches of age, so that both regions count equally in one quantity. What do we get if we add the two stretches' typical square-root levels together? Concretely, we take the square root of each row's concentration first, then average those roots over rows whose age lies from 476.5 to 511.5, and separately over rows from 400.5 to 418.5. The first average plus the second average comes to 2.48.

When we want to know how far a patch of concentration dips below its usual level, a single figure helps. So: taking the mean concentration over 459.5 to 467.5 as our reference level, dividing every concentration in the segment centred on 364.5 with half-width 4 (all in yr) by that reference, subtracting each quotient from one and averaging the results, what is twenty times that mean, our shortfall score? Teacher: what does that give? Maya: 5.5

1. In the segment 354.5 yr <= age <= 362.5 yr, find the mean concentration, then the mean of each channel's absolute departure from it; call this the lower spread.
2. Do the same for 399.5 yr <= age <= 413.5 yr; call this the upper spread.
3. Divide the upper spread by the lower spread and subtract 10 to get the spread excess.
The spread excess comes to -7.8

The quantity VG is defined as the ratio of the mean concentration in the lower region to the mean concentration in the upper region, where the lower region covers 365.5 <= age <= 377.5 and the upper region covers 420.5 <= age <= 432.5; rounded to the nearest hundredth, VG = 0.63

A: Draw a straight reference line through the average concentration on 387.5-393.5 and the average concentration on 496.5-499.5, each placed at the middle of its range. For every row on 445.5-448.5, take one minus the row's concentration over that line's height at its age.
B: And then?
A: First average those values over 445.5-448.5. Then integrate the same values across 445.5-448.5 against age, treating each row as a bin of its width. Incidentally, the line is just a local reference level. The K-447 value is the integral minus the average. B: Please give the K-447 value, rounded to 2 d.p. -0.72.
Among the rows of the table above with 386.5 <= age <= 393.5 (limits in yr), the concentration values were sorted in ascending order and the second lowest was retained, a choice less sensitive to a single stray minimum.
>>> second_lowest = 1.34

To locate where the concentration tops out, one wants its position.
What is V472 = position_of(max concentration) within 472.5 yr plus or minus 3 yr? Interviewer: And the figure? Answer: 470 yr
